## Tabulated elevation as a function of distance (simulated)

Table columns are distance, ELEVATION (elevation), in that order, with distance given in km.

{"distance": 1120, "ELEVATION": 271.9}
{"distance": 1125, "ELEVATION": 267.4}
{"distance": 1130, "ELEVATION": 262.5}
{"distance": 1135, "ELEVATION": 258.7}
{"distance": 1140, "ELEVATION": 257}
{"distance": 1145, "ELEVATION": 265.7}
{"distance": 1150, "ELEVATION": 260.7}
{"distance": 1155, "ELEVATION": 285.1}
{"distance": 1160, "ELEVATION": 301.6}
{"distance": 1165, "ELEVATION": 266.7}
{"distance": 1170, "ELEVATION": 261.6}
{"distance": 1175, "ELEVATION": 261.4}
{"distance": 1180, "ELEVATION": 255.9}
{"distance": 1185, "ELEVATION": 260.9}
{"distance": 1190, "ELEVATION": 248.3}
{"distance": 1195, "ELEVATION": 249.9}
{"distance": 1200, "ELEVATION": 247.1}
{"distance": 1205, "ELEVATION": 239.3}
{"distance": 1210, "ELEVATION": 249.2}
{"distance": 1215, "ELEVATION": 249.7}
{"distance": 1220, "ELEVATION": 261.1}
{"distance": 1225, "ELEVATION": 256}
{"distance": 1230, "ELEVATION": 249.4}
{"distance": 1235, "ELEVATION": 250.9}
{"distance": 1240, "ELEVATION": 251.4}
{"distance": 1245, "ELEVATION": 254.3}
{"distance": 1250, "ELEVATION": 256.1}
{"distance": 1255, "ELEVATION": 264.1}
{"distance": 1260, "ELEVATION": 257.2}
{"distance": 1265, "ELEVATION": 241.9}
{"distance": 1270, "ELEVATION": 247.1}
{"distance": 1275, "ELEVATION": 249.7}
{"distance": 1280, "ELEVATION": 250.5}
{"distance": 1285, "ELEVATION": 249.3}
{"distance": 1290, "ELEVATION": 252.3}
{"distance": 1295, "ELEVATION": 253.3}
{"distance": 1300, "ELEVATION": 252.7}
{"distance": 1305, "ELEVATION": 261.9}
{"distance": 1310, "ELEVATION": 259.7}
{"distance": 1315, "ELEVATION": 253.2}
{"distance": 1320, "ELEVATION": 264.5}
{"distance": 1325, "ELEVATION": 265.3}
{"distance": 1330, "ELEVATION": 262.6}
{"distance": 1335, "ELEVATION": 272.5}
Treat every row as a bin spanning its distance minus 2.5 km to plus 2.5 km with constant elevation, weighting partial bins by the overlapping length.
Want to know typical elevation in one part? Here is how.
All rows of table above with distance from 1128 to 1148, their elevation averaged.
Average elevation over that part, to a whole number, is 261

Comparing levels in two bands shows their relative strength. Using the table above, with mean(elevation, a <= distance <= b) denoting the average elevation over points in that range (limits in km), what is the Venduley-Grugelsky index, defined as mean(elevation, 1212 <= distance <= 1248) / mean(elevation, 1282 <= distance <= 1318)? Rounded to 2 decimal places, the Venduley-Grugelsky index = 0.99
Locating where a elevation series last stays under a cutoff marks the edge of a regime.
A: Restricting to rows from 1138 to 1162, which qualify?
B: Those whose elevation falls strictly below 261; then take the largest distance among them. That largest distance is 1150 km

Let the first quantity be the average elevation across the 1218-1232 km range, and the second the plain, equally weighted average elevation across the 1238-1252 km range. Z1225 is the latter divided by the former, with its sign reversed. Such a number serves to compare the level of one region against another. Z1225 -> -0.99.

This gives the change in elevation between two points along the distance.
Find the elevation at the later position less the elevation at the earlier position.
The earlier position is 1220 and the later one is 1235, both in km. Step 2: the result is -10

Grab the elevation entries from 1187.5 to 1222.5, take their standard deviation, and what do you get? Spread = 6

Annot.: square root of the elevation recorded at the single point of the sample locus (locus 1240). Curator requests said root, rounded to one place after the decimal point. 15.9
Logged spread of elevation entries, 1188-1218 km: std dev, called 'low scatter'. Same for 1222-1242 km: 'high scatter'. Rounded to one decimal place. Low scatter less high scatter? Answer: 1.2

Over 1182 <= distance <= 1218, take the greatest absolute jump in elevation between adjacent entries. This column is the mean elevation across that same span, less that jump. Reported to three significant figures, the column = 237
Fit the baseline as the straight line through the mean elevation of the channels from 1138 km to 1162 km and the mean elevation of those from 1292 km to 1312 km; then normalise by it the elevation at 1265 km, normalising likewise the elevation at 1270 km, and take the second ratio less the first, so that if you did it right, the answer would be 0.022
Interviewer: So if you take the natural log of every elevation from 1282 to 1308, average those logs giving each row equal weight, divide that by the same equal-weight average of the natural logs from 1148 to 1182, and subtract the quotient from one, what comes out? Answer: 0.011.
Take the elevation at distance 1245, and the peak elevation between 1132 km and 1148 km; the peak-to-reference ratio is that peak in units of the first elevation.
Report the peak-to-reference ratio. 1.04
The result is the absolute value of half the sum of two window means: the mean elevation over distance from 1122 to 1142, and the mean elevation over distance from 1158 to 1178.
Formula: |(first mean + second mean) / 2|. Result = 267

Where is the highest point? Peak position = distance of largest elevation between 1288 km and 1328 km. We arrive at 1325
